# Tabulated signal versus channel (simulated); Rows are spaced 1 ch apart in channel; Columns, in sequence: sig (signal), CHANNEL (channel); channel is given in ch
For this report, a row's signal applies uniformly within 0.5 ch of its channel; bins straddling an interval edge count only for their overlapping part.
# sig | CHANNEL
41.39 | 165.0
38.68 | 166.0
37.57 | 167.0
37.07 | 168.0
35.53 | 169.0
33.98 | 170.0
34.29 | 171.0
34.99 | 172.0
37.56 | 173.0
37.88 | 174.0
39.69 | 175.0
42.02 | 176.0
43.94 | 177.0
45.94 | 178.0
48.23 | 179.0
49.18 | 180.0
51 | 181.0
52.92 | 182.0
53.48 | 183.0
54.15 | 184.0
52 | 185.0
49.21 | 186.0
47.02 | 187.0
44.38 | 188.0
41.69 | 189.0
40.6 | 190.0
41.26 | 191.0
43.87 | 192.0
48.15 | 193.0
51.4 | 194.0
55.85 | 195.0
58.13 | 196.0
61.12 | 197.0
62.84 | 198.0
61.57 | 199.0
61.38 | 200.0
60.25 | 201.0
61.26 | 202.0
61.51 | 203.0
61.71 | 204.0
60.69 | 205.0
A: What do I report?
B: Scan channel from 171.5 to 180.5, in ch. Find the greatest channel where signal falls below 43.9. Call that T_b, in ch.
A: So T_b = 176.0 ch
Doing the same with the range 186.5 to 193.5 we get 192.0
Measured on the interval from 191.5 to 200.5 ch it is 192.0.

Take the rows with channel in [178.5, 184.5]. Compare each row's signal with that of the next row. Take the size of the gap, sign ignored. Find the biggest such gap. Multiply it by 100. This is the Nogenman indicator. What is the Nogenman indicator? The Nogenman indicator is 192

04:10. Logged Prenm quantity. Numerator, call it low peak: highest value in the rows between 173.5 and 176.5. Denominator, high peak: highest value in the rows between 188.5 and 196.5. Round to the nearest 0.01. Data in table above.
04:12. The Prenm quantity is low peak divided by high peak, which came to 0.72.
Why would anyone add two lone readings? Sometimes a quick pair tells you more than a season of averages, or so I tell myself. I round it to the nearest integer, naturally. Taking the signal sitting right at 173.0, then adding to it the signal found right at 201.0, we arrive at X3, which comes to 98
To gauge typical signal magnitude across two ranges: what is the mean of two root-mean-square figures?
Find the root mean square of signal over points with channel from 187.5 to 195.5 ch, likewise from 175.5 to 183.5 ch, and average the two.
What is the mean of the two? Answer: 47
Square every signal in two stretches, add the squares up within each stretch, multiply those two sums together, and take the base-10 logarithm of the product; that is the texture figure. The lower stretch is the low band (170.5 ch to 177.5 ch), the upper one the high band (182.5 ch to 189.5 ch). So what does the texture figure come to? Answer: 8.2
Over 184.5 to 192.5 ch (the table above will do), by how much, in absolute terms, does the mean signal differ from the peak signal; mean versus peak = 7.0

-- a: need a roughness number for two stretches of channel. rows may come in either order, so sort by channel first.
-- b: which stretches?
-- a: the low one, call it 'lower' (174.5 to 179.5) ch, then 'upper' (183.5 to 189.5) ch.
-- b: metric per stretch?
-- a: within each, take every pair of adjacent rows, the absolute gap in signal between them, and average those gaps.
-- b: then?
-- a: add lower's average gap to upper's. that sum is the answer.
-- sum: 4.6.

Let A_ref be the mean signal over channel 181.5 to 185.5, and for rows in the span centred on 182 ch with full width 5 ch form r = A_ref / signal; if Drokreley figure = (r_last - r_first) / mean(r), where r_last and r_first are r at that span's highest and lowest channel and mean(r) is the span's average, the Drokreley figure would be -0.10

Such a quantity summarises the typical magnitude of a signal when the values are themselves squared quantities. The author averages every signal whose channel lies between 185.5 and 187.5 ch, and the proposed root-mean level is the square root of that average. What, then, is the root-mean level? 6.94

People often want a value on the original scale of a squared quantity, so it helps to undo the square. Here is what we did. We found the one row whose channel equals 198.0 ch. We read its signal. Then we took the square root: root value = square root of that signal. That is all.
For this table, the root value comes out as 7.93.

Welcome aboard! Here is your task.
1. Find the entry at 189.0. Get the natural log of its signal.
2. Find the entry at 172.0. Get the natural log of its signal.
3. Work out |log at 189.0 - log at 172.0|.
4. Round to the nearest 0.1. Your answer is 0.2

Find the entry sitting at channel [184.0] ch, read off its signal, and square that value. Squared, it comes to 2932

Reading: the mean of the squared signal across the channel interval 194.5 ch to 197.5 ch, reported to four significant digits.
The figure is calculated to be 3411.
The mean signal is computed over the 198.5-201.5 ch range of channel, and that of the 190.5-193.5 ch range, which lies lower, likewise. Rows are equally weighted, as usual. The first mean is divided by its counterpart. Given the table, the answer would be 1.37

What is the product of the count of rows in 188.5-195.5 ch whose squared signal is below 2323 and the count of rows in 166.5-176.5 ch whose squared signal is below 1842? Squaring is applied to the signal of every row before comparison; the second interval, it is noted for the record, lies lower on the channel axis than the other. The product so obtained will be 50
